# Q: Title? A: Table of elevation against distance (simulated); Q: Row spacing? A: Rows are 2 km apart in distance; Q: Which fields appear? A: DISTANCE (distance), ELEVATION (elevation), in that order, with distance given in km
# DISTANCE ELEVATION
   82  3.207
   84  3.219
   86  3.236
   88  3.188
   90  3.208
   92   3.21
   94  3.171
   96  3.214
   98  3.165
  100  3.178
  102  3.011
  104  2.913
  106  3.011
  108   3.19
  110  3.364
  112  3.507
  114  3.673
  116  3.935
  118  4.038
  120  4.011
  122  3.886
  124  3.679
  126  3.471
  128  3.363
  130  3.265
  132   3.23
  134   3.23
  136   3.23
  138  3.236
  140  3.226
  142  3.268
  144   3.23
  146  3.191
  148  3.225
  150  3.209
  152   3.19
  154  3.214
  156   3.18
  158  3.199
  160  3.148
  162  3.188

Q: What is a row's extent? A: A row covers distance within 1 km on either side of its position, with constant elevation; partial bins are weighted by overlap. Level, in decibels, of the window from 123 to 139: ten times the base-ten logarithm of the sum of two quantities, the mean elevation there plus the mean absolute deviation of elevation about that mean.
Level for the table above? 5.39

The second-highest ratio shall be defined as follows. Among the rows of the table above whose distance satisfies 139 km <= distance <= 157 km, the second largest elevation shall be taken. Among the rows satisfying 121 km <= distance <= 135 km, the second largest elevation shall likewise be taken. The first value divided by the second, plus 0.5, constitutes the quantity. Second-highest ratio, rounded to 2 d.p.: 1.38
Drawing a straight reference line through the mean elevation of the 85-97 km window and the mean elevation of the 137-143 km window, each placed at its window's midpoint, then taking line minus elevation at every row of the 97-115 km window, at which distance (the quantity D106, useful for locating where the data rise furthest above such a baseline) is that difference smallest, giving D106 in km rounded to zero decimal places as 114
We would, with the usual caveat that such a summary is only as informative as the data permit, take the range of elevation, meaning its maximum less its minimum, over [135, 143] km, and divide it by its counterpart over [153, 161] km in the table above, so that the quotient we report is 0.6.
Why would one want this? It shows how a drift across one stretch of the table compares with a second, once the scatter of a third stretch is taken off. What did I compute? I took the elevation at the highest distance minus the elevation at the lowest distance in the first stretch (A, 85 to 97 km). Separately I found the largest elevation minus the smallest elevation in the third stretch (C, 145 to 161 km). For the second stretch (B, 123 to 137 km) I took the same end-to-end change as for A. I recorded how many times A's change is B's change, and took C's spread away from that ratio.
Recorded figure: 0.0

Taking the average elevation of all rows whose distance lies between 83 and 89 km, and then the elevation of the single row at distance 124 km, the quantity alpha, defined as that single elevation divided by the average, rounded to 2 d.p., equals 1.14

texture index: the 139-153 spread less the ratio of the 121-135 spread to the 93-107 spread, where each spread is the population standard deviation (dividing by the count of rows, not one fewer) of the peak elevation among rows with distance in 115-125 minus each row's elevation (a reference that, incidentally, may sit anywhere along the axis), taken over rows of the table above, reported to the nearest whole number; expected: -2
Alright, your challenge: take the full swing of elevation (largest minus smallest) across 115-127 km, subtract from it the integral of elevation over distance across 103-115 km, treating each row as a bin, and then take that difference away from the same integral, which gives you 78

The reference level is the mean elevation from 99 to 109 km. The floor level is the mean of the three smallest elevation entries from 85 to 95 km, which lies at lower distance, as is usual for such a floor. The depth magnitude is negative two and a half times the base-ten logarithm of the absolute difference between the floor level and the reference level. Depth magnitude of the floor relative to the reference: 2.2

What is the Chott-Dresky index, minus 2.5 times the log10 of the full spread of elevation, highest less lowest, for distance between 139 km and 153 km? 2.8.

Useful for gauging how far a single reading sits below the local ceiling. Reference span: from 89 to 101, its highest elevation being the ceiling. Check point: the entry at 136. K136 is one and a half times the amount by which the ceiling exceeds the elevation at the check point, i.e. -0.024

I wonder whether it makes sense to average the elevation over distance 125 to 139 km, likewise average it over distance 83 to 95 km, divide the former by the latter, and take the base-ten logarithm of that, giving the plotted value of 0.011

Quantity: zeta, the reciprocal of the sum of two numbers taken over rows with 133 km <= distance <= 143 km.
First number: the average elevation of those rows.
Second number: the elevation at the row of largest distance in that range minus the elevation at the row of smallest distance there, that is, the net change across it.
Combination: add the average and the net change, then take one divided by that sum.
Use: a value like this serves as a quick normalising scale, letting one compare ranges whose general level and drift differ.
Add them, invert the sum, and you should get 0.305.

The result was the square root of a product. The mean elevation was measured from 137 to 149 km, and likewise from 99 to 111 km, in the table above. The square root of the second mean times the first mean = 3.17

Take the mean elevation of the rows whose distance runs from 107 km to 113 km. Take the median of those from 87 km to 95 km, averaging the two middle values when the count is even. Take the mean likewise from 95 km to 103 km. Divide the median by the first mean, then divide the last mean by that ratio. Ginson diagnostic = 3.3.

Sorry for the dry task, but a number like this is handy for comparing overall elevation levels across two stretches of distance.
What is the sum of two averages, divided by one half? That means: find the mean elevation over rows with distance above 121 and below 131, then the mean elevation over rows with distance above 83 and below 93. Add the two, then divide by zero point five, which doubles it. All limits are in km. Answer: 13.5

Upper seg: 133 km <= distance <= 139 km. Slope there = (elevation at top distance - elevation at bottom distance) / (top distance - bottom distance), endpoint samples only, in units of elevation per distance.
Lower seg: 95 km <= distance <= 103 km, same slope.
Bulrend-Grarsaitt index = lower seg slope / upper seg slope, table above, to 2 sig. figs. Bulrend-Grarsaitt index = -23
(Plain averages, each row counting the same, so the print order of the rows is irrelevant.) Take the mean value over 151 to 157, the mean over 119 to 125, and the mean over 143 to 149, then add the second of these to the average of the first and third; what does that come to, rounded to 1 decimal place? 7.1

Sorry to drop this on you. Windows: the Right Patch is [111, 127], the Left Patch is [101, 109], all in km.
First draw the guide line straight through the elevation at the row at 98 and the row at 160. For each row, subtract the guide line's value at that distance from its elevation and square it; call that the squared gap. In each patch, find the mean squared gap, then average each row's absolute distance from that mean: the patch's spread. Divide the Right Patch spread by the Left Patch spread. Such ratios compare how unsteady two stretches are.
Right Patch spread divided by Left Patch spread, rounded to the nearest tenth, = 13.3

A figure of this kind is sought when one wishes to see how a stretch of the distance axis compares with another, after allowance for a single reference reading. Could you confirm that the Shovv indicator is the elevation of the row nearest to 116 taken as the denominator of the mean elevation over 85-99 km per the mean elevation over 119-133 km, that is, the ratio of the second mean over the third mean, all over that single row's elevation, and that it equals 0.228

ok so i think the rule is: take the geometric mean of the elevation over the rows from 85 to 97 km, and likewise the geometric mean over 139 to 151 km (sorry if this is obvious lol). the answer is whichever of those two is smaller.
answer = 3.20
